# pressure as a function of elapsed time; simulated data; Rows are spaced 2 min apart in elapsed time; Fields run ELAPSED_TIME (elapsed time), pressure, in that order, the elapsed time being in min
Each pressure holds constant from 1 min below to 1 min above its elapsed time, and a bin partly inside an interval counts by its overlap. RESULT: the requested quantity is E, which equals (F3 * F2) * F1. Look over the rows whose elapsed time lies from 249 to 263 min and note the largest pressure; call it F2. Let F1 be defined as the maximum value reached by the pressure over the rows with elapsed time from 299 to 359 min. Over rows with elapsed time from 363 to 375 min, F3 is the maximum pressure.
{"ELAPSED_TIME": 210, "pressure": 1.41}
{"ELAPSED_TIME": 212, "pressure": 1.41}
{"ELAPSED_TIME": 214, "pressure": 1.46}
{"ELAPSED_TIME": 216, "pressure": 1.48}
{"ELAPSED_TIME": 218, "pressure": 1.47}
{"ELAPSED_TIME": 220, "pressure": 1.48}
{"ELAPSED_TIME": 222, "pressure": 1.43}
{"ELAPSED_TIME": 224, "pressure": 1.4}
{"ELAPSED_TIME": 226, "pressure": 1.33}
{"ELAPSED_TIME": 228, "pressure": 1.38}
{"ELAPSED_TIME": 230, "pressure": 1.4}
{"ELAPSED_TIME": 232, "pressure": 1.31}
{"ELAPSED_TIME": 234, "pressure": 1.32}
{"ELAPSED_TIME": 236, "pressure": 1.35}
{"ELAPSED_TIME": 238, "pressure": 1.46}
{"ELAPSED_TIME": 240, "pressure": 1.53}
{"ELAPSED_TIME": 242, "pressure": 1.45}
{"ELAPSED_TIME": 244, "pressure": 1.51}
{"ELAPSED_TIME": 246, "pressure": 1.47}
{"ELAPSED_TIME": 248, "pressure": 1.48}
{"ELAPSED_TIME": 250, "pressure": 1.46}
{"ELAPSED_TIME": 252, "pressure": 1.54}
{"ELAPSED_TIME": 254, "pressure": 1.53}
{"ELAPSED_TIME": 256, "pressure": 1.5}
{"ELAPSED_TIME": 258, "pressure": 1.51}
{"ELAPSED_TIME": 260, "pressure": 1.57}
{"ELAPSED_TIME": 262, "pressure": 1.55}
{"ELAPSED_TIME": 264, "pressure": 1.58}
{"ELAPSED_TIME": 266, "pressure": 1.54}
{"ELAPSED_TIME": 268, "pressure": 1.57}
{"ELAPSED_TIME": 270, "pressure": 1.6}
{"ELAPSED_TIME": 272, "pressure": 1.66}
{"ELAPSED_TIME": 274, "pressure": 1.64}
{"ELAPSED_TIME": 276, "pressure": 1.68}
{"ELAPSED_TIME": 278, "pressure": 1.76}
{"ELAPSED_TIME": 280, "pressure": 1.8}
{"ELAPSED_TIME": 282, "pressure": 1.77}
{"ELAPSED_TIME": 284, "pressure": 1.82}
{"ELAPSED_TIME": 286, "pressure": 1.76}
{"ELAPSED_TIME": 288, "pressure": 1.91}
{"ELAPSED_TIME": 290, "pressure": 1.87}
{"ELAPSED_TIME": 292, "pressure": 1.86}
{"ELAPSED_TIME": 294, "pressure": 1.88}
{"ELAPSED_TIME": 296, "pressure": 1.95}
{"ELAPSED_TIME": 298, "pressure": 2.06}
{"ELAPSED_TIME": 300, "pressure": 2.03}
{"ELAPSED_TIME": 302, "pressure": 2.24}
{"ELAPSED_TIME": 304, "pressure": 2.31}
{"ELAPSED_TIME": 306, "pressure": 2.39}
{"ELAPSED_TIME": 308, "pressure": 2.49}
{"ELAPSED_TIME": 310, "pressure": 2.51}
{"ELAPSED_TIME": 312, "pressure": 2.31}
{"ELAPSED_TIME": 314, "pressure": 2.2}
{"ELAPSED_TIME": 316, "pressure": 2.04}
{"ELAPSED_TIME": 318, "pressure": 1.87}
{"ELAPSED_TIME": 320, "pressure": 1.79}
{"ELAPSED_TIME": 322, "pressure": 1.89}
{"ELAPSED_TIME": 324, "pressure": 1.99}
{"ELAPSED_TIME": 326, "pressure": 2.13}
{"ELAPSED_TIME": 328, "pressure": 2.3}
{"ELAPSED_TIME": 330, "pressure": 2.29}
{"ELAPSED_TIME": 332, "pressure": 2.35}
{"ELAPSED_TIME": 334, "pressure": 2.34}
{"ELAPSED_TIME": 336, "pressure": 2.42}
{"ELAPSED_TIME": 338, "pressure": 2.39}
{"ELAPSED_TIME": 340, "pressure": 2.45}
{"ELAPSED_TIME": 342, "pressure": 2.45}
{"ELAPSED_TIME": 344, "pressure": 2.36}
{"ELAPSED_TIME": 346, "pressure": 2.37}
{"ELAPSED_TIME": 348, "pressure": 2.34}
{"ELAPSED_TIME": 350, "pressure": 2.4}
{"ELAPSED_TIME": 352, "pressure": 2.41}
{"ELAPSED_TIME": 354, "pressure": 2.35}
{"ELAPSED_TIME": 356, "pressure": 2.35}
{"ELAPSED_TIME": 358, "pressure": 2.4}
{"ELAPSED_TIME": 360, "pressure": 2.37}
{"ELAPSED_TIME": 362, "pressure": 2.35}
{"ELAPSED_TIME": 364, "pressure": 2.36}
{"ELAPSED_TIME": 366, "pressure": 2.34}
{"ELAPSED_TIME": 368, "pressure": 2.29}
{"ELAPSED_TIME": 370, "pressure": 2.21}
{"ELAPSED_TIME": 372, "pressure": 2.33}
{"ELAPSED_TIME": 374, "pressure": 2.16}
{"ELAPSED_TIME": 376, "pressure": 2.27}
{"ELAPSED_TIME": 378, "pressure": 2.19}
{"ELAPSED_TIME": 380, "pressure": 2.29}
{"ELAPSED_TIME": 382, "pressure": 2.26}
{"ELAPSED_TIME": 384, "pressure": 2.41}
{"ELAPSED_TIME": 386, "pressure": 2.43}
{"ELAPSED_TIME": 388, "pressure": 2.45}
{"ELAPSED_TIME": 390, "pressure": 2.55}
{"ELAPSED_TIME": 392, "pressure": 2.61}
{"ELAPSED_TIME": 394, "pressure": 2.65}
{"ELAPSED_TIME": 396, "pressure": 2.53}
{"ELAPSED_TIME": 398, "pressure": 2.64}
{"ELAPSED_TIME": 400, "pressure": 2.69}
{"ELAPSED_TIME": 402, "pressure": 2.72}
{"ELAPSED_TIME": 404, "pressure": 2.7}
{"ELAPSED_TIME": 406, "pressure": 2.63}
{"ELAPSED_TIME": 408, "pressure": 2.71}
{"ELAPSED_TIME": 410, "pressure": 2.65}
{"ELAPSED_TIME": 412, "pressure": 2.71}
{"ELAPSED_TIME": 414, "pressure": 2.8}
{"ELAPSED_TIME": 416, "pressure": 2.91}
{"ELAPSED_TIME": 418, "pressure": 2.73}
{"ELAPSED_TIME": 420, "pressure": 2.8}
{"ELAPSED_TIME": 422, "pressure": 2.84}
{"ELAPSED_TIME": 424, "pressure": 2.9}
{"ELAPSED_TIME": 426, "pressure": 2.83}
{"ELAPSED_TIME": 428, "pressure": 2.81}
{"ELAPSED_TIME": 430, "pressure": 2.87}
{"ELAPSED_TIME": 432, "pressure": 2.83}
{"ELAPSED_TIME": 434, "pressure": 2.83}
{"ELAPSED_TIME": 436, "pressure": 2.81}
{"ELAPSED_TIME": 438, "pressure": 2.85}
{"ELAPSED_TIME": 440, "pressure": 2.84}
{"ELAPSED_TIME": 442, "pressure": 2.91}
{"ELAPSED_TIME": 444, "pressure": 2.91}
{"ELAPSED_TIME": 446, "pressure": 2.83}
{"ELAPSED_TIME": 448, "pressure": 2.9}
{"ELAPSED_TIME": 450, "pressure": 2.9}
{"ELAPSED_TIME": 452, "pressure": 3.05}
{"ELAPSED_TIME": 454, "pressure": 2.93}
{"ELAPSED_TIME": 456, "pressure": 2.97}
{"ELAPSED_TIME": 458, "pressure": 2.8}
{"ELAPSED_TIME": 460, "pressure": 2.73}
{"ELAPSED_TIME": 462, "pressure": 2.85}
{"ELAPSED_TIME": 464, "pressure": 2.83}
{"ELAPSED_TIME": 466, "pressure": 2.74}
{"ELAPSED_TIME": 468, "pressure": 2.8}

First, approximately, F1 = 2.51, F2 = 1.57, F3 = 2.36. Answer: 9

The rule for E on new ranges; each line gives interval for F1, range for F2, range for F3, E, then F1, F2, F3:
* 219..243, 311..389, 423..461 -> 11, 1.53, 2.45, 3.05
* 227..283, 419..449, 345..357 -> 13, 1.8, 2.91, 2.41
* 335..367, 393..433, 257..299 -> 15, 2.45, 2.91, 2.06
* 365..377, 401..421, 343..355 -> 16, 2.34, 2.91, 2.41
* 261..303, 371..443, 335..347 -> 16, 2.24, 2.91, 2.45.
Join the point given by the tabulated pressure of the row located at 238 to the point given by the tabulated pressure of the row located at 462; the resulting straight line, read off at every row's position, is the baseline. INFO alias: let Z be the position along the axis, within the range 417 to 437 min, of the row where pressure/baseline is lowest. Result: 436 min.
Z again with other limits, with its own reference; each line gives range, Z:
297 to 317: 316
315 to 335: 320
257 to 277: 266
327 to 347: 346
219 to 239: 234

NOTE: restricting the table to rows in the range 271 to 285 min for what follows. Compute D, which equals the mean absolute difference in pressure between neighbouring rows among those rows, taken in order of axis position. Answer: 0.043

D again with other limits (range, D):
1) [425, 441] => 0.027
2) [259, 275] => 0.033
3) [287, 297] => 0.035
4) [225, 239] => 0.052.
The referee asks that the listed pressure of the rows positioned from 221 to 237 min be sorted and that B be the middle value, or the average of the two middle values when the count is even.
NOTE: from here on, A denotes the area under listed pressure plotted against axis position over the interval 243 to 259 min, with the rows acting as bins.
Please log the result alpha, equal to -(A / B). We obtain -18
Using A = 24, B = 1.4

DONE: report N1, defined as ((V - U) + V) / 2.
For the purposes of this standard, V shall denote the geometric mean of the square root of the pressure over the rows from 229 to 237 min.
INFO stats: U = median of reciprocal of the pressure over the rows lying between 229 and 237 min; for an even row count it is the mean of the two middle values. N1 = 0.8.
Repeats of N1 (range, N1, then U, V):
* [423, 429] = 1.5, 0.35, 1.69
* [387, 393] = 1.4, 0.39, 1.59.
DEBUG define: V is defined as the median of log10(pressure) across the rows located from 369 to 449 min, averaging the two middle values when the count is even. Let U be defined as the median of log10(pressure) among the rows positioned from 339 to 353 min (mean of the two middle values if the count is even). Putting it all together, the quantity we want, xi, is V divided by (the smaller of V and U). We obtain 1.1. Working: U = 0.38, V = 0.43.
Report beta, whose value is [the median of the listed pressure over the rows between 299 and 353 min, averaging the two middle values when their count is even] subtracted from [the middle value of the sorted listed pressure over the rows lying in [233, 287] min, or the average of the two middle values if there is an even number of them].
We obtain -0.8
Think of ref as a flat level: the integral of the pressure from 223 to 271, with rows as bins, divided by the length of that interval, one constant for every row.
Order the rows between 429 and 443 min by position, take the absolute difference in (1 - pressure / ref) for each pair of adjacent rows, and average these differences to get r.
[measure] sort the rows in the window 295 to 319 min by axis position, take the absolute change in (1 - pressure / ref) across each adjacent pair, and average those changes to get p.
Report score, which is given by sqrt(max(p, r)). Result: 0.279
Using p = 0.078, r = 0.020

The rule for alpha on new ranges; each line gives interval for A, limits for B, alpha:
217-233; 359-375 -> -10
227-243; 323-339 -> -10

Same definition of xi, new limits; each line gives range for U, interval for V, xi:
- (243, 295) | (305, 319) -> 1.8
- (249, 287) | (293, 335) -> 1.7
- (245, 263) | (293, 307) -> 1.8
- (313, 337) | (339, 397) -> 1.1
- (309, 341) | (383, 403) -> 1.1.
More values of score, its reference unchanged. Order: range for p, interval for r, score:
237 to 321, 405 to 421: 0.251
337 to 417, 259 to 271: 0.204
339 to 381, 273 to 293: 0.194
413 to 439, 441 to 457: 0.211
